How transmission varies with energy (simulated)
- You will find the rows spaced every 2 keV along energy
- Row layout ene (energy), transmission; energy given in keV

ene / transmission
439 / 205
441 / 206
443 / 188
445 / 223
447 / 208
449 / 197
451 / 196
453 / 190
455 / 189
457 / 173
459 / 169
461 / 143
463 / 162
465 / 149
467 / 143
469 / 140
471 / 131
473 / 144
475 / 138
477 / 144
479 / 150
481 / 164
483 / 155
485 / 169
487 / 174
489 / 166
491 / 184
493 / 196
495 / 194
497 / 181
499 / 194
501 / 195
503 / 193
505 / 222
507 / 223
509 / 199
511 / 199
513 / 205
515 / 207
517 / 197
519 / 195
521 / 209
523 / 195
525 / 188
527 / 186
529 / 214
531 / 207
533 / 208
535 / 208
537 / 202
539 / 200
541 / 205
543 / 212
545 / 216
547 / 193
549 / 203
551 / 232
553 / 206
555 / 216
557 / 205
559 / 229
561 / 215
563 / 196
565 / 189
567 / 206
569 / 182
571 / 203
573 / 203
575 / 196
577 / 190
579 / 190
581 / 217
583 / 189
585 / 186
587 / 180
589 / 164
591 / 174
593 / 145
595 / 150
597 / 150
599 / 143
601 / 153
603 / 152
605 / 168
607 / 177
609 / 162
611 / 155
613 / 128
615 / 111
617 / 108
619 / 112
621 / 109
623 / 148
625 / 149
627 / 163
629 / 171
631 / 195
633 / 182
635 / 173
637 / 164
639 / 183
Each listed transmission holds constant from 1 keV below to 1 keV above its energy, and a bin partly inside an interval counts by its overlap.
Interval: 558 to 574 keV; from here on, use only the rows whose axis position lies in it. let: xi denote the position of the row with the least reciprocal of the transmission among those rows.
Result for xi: 559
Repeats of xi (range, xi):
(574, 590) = 581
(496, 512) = 507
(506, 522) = 507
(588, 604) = 591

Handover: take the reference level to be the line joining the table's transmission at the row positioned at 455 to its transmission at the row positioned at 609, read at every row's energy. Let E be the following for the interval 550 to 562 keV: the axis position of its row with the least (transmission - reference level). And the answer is 557 keV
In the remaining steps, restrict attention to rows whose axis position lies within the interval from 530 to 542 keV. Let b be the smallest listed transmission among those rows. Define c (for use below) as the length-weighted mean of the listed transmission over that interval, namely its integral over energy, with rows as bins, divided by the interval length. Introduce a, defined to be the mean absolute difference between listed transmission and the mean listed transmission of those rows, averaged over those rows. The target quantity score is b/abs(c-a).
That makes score 0.988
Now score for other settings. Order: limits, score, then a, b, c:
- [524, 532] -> 0.995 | 12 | 186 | 199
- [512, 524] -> 0.997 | 6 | 195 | 201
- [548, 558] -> 0.999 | 9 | 203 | 212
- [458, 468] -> 0.997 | 10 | 143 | 153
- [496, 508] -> 0.967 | 14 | 181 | 201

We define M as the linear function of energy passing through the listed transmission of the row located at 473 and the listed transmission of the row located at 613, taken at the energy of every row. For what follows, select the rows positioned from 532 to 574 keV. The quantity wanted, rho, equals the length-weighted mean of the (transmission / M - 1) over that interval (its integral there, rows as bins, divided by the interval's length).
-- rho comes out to 0.53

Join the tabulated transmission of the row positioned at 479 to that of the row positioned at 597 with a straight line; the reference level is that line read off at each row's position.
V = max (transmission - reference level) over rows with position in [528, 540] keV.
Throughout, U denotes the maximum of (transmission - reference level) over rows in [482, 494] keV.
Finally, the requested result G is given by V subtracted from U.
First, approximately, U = 46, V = 64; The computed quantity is -18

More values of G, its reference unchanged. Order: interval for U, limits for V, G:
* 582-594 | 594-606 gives 21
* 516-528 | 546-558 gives -23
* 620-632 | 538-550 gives -21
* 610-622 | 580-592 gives -62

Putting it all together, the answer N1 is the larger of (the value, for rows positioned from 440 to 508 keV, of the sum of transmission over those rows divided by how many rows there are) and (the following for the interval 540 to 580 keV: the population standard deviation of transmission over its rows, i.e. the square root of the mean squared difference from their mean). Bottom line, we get 176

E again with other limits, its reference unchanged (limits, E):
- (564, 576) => 569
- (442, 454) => 443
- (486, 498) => 489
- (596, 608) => 599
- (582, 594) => 593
